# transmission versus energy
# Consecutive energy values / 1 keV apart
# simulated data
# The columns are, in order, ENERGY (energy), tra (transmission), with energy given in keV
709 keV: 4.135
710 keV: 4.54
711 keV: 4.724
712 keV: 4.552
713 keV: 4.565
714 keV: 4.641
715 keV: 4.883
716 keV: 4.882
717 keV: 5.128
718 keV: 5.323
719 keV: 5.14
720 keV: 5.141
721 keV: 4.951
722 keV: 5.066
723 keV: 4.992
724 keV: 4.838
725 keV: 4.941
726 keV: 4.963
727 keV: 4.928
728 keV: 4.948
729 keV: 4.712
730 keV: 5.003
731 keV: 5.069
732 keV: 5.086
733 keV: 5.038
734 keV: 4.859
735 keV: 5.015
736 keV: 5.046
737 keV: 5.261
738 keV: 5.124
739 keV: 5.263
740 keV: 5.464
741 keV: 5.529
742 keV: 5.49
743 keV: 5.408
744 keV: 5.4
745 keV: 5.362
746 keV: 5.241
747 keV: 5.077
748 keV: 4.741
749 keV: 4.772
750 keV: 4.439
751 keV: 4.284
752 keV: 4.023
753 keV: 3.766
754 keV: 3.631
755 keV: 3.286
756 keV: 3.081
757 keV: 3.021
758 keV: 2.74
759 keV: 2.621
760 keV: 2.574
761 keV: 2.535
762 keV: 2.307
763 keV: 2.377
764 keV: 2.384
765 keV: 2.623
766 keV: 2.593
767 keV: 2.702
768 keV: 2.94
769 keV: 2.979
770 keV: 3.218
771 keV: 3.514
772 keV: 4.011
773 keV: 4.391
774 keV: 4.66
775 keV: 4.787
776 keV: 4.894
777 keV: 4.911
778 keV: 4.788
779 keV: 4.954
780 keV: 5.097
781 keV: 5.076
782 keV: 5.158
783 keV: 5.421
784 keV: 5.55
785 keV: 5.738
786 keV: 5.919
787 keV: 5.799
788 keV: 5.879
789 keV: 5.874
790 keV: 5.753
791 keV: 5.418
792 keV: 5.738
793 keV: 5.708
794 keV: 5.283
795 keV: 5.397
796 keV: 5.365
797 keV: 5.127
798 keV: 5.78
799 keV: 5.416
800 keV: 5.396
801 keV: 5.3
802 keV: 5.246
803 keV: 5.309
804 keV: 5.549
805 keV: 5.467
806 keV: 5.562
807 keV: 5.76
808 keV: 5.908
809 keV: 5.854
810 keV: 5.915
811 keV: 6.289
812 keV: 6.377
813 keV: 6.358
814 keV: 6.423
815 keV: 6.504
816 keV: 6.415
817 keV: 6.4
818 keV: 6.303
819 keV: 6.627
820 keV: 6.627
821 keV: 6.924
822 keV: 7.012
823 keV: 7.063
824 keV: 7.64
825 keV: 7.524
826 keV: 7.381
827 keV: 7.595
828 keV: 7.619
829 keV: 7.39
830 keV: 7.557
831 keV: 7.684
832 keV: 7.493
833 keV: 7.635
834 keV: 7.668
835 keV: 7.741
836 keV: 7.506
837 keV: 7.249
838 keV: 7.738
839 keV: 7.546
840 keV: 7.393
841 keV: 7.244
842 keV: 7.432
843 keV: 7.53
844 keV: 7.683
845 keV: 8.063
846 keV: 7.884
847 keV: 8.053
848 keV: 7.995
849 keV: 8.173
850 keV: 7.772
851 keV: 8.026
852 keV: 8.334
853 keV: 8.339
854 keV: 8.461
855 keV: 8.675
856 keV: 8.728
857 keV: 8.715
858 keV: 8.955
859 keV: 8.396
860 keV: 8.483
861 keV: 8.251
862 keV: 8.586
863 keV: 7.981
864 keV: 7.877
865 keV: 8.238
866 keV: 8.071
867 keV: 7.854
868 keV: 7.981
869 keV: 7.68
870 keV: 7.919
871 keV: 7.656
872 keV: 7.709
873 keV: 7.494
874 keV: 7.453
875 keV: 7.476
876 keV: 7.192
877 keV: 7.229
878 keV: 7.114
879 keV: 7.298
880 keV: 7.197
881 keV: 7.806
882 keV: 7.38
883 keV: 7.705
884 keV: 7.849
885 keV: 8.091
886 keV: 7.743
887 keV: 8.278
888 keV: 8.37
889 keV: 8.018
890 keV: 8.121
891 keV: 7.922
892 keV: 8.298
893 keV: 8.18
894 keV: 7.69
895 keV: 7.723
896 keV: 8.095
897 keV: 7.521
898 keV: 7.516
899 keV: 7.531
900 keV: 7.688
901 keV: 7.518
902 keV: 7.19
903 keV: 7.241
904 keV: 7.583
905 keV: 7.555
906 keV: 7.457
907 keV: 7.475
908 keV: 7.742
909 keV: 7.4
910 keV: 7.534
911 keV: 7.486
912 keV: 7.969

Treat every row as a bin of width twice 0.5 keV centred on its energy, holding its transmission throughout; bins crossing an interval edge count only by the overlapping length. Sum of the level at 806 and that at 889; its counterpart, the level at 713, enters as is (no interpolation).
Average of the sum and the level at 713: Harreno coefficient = 9.07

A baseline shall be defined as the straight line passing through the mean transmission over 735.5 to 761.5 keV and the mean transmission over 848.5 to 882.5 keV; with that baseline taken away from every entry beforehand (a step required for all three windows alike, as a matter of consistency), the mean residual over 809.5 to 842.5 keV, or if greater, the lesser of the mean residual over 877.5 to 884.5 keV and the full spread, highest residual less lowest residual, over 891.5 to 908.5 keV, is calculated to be 0.36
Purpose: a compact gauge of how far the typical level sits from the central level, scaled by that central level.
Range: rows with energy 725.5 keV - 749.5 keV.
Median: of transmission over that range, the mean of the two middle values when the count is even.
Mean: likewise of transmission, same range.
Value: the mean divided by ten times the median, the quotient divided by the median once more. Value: 0.020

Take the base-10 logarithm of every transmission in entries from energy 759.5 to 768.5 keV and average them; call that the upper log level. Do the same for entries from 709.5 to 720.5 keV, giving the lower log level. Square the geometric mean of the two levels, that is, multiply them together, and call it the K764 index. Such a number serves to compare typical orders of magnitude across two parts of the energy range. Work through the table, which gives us 0.28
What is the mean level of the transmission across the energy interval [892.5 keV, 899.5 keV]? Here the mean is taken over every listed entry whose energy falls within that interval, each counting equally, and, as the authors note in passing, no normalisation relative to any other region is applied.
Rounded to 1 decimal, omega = 7.8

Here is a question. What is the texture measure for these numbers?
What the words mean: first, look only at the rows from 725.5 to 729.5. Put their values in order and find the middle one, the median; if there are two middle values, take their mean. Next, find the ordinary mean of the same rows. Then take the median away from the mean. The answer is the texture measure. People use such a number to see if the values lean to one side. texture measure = -0.050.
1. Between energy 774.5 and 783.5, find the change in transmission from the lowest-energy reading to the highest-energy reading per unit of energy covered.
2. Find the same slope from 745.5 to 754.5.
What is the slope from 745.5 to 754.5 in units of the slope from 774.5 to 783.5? -2.5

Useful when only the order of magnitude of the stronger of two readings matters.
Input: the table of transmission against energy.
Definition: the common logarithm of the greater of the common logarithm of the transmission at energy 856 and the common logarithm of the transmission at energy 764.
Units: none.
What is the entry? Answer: -0.026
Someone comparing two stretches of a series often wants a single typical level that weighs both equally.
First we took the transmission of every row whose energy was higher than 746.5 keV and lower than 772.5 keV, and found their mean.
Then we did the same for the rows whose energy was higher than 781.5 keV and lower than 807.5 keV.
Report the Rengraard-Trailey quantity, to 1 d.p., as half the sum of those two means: 4.4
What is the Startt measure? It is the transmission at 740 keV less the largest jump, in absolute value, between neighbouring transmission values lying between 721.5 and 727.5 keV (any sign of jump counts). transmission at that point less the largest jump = 5.3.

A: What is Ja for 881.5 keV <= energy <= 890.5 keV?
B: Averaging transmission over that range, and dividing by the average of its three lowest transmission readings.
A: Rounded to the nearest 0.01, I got 1.04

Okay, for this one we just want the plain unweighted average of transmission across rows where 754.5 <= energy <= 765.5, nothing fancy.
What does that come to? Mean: 2.7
